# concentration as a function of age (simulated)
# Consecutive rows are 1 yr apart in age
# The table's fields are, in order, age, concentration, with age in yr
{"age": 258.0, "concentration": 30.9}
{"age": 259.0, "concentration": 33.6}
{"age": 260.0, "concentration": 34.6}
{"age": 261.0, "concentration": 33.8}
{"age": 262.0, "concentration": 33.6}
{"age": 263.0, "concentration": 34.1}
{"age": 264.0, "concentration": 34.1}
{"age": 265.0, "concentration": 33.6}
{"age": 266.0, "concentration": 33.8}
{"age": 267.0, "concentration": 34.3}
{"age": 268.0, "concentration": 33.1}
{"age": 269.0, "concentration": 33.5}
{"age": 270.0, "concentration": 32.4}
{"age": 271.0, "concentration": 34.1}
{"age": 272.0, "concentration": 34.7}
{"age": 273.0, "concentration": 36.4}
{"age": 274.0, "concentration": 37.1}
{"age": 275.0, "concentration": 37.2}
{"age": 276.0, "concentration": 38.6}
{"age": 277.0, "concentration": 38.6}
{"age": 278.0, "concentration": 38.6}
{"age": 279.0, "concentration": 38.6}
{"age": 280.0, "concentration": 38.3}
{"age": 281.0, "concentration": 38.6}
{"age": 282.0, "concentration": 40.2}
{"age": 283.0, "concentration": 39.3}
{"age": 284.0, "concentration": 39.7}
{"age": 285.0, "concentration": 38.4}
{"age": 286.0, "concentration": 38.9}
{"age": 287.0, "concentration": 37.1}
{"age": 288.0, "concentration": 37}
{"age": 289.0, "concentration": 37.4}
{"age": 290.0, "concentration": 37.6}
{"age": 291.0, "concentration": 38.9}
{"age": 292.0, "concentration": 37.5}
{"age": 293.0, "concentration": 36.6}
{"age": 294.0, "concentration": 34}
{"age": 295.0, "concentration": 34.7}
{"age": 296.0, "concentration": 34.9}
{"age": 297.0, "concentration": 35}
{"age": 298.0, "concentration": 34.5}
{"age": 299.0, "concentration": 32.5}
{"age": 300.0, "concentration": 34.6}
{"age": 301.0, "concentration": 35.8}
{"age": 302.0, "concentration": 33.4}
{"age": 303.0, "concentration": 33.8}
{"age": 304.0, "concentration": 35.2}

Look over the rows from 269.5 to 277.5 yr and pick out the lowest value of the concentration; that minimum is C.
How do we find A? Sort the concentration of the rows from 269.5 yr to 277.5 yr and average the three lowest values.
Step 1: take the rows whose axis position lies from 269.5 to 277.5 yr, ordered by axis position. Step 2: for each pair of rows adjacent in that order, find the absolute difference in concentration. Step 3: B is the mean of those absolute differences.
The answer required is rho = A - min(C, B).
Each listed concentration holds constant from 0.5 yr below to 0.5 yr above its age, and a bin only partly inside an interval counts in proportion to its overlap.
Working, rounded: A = 33.7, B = 0.89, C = 32.4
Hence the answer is 32.8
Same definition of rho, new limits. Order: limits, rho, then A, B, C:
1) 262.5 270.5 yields 32.4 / 33.0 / 0.56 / 32.4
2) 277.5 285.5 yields 37.7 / 38.4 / 0.69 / 38.3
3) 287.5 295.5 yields 34.0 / 35.1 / 1.07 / 34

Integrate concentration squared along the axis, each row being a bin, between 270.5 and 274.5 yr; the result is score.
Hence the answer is 5068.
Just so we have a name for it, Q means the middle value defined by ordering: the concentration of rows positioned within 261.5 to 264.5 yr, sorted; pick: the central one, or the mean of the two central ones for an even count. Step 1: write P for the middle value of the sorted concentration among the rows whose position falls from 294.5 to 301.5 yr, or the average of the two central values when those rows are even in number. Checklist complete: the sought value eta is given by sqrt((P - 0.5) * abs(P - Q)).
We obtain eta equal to 5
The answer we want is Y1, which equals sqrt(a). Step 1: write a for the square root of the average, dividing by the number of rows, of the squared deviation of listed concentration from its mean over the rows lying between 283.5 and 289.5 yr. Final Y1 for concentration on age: 1.00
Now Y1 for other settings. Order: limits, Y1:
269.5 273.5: 1.20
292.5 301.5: 1.03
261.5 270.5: 0.74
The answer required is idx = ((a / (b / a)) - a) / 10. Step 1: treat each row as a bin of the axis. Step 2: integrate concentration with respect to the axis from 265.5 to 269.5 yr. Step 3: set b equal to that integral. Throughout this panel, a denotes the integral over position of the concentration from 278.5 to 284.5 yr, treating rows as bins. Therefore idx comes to 17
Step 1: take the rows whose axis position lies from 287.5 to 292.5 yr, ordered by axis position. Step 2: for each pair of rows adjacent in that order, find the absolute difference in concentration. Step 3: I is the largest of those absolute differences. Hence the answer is 1.4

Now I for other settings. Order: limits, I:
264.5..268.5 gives 1.2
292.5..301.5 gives 2.6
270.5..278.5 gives 1.7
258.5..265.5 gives 1.0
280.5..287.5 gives 1.8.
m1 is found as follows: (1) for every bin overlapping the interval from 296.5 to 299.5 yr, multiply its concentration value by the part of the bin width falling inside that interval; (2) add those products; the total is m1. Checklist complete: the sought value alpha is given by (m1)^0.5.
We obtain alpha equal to 10.1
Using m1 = 102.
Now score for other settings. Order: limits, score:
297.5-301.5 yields 4725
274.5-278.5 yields 5854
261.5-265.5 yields 4584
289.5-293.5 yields 5673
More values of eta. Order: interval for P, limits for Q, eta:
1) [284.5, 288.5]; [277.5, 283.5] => 6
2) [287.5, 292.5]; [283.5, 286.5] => 7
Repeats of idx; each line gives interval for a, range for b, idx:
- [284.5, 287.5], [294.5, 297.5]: 1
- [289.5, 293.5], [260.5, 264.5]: 2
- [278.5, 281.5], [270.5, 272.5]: 8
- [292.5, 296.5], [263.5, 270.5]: -6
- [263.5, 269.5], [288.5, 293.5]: 2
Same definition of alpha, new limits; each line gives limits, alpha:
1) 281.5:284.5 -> 10.9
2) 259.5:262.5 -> 10.1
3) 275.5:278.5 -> 10.8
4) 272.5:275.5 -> 10.5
